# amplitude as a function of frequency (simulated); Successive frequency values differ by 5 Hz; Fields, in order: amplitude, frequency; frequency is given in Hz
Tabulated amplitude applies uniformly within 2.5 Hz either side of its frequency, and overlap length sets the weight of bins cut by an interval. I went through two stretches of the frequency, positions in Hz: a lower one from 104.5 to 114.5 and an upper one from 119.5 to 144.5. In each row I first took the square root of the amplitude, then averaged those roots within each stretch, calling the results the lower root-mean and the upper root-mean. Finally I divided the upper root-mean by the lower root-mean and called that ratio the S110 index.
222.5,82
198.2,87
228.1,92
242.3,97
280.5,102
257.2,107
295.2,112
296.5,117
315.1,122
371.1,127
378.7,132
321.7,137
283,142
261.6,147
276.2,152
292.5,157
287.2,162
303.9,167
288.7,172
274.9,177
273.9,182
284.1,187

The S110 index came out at 1.10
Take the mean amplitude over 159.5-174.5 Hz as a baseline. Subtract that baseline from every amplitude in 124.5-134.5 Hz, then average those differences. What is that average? 82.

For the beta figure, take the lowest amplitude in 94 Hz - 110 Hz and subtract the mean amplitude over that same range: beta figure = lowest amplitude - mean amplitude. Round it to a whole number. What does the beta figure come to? -18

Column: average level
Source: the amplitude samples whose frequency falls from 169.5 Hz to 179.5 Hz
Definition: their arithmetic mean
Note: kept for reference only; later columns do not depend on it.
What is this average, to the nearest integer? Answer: 282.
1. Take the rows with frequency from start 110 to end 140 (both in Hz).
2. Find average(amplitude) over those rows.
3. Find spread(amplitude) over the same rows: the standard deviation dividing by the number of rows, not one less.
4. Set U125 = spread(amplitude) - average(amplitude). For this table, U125 -296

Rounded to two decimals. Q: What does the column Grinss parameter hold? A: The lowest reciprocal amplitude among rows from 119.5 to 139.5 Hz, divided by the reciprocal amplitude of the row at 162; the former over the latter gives 0.76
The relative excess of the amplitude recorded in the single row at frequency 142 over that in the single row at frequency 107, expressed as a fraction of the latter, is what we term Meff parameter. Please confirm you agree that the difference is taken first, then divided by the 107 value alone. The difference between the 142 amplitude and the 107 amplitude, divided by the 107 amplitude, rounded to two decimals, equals 0.10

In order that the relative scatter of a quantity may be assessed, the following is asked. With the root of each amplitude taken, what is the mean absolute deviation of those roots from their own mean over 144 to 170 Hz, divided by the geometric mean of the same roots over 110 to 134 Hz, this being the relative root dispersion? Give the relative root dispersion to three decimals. 0.020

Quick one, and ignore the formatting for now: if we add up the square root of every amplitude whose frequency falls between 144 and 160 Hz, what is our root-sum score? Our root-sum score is 50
